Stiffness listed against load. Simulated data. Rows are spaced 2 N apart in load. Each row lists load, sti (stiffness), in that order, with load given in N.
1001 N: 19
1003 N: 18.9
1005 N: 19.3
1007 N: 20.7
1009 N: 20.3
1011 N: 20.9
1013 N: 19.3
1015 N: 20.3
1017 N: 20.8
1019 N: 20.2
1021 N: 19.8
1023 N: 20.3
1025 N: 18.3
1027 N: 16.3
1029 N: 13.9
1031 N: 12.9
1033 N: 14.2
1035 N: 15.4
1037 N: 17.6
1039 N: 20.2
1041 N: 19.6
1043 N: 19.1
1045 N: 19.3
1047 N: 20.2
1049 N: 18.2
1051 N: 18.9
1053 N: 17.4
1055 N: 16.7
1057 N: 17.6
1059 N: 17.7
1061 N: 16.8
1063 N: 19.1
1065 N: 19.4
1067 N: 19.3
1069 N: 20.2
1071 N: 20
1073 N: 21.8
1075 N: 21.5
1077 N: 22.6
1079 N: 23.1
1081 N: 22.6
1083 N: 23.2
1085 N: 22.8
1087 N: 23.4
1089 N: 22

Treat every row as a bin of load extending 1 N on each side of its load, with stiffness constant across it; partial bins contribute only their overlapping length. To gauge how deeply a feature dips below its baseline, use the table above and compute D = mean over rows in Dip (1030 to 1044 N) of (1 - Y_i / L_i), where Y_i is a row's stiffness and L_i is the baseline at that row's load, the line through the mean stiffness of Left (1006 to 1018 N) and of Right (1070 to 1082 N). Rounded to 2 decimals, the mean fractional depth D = 0.19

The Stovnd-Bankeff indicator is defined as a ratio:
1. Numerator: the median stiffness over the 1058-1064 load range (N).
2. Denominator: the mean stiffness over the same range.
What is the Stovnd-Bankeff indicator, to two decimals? 0.99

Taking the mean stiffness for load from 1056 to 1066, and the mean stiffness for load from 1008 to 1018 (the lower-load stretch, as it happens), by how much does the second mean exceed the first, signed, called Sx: 2.2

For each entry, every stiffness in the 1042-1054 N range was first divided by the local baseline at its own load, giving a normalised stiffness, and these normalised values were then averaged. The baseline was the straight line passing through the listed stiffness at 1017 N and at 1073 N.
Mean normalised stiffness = 0.88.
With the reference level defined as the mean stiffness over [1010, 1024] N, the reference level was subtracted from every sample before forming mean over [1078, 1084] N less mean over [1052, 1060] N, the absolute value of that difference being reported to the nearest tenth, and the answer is 5.6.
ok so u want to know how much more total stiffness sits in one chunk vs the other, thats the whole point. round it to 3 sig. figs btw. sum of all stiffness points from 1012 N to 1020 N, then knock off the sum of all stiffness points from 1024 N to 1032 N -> 19.2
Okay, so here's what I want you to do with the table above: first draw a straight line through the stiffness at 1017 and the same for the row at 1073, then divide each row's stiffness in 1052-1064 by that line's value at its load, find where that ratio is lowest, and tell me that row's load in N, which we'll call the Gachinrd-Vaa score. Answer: 1055 N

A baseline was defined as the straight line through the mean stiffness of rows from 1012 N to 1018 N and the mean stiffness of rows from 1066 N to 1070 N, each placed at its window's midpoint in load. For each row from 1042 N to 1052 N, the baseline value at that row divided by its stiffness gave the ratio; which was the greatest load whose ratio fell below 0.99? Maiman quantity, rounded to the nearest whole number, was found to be 1047 N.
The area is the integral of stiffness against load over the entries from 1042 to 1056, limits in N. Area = 260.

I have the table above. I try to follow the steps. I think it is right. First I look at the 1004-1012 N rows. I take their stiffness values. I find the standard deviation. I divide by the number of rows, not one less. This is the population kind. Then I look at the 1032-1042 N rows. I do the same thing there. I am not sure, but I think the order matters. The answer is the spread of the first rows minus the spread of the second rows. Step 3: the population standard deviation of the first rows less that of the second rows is -1.7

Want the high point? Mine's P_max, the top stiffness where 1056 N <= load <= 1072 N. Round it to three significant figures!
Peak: 20.2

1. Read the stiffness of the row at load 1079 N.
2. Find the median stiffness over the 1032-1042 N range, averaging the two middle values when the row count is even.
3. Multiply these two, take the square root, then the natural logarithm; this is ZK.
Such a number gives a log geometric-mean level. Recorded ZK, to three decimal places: 3.004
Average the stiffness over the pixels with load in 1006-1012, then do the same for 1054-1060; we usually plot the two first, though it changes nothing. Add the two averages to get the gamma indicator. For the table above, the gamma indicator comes 38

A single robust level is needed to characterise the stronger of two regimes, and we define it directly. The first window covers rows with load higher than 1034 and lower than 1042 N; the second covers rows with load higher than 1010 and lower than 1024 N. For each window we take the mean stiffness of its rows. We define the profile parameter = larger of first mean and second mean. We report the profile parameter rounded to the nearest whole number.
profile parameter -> 20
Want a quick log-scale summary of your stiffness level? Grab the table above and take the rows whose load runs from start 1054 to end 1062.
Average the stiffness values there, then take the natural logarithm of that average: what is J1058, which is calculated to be 2.84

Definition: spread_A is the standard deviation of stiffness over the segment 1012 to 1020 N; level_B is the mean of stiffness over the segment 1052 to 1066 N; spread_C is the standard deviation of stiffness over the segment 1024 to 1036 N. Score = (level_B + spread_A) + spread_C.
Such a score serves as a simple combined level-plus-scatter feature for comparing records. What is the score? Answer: 20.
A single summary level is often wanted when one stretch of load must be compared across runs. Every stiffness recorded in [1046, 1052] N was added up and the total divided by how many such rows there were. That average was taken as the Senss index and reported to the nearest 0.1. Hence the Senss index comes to 19.1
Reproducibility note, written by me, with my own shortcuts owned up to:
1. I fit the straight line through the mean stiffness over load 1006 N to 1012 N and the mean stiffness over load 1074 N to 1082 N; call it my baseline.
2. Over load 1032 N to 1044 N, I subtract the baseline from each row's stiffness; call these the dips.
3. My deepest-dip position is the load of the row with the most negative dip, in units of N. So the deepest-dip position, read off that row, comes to 1033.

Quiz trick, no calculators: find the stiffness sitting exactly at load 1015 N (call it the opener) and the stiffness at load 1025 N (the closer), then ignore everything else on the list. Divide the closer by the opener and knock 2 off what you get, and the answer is -1.099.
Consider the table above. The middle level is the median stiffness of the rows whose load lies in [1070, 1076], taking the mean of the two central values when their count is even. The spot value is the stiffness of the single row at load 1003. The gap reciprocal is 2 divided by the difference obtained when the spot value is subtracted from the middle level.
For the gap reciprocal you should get 1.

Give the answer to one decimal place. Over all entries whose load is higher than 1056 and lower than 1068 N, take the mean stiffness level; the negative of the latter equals -18.3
